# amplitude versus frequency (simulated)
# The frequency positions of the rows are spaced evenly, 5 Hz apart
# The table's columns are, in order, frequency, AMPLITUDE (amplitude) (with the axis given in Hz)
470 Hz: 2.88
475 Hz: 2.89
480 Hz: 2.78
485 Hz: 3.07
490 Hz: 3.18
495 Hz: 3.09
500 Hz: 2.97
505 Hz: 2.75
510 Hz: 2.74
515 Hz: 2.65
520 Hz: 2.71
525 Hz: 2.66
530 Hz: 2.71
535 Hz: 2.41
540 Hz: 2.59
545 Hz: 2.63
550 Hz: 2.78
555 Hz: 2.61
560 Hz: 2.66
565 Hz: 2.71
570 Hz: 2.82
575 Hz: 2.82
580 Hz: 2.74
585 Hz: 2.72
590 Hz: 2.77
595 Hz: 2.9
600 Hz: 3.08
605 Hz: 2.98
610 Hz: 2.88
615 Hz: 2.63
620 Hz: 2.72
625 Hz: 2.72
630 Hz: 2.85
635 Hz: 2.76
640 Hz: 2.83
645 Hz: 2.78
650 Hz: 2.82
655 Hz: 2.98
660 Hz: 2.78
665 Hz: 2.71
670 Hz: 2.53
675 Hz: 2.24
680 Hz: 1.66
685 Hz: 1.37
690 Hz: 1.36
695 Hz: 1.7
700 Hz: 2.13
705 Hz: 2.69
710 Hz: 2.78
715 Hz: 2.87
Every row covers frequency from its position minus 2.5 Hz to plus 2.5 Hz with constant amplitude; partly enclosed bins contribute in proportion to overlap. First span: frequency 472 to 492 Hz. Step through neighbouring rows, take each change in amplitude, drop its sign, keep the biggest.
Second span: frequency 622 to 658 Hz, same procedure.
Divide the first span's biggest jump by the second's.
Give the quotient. 1.8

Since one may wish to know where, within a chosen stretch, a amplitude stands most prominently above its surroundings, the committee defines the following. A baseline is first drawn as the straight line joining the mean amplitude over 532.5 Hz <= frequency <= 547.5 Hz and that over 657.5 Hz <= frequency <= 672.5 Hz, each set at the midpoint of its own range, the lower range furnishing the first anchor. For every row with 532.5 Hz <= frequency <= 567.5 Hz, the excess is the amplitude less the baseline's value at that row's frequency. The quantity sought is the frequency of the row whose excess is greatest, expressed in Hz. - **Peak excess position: 550 Hz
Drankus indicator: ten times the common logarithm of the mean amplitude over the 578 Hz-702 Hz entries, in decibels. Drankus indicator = 4.1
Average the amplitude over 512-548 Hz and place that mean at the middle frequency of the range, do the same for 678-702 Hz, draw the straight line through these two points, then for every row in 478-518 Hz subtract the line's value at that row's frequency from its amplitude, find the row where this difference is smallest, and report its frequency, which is 480 Hz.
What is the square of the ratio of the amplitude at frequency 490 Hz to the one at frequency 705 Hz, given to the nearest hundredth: 1.40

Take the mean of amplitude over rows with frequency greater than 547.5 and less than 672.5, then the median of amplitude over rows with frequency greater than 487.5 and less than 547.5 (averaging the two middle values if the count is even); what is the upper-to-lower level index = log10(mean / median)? 0.01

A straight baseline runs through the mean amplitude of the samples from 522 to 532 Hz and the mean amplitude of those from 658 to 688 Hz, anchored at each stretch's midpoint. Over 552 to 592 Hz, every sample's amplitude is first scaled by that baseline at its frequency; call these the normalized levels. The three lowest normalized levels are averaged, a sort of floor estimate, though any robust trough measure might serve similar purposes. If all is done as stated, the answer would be 1.03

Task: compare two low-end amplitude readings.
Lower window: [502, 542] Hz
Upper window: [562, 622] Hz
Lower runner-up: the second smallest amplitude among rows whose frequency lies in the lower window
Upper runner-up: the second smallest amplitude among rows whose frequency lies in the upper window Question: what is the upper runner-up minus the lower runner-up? 0.1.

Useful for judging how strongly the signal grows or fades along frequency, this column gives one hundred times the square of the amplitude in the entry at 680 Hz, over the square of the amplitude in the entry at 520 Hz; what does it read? 38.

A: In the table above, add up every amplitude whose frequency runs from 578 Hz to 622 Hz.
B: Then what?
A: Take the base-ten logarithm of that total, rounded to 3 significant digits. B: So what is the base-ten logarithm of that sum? 1.41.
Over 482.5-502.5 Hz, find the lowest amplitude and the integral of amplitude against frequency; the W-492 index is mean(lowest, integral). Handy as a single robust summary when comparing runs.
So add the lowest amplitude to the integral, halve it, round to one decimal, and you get 32.3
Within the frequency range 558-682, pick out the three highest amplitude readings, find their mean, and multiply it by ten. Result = 30.1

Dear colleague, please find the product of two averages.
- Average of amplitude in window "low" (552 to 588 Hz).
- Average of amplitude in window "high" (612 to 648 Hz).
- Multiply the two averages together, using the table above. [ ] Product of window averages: 7.5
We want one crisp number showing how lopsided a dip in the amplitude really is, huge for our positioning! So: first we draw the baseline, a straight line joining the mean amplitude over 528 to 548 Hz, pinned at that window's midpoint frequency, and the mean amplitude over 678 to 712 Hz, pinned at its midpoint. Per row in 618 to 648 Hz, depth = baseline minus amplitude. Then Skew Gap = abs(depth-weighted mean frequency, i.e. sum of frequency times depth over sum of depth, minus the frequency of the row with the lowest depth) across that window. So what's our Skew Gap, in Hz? 6.6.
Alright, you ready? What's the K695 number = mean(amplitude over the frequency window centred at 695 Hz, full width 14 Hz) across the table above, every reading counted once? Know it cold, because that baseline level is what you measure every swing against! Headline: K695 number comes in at 1.73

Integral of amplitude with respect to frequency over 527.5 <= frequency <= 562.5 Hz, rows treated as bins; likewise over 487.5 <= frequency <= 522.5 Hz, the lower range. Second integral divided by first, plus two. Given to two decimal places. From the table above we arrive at 3.09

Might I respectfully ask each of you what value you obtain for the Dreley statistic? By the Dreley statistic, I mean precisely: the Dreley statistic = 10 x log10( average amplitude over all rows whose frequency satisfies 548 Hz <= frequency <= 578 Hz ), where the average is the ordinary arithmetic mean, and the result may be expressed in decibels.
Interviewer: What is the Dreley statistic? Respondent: 4.37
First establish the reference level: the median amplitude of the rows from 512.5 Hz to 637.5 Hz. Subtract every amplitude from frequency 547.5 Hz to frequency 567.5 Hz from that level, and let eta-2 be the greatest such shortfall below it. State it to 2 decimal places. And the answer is 0.11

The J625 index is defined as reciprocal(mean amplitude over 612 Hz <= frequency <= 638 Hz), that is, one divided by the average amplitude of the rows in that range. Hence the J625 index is 0.365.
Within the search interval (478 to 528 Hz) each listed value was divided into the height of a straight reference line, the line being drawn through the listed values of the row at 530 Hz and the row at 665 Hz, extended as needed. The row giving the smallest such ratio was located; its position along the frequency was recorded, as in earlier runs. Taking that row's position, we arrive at 490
